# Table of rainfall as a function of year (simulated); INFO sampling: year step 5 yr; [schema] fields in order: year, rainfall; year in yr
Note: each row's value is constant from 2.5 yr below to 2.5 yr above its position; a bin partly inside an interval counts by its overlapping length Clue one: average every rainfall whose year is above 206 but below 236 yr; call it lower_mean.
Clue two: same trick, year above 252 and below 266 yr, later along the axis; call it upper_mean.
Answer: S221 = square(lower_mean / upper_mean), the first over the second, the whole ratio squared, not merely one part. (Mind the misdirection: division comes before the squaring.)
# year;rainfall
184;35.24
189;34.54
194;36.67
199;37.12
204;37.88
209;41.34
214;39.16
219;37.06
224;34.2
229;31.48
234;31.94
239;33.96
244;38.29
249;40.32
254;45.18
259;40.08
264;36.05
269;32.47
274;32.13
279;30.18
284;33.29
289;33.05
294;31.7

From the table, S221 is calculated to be 0.79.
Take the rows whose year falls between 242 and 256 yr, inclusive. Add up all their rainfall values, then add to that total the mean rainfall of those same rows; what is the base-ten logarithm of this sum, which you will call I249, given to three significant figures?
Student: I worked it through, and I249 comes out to 2.22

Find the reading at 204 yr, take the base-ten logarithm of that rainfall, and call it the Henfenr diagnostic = 1.58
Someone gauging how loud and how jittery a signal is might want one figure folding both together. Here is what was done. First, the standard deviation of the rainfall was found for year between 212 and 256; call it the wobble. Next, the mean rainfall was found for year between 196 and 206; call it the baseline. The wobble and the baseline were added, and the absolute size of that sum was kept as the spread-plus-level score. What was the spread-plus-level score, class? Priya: 42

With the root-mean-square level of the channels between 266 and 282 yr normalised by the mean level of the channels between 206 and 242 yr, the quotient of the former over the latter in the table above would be 0.89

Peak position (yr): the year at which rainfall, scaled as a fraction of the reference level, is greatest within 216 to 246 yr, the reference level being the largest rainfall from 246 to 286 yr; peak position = 244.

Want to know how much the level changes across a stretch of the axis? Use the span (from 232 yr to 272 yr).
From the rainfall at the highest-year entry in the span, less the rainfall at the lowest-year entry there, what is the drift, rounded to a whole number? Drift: 1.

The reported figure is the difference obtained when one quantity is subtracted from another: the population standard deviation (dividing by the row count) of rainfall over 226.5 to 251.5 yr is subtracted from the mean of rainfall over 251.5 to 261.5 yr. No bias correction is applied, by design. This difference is 39.1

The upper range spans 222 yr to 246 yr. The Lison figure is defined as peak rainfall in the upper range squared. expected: 1466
